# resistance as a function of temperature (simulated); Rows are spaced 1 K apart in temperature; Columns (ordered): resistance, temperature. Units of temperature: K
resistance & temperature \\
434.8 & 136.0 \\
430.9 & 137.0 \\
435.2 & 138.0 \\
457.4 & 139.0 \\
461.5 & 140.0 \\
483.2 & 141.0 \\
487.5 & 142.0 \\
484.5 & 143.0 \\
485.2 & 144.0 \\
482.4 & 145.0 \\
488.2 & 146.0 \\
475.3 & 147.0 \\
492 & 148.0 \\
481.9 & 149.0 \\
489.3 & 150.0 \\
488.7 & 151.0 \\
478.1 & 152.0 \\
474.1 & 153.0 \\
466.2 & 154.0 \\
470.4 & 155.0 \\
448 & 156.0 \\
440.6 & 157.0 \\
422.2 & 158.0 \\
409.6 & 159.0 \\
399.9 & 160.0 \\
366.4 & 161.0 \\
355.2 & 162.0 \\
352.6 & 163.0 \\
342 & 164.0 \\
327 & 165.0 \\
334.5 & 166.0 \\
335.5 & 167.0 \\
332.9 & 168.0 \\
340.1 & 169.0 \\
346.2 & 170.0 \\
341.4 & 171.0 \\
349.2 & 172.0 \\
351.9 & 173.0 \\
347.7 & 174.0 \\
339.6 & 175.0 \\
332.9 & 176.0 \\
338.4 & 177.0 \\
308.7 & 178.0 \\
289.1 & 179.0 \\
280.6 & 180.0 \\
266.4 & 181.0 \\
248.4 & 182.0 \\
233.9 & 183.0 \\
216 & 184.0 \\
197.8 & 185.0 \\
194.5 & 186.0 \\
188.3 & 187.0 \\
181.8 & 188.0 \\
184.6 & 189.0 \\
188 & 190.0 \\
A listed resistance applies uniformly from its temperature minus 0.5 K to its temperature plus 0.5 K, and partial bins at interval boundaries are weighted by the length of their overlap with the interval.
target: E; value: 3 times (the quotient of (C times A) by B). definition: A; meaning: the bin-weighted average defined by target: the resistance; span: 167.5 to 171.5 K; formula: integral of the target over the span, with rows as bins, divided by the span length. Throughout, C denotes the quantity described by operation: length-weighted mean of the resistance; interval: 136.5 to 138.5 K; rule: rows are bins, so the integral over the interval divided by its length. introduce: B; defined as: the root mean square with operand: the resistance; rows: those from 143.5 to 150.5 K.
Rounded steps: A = 340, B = 485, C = 433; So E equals 911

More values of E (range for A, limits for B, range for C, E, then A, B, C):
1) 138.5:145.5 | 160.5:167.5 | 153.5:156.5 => 1916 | 477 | 345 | 462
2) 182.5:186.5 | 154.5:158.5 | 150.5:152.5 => 685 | 211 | 446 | 483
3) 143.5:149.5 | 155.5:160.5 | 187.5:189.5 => 627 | 484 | 424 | 183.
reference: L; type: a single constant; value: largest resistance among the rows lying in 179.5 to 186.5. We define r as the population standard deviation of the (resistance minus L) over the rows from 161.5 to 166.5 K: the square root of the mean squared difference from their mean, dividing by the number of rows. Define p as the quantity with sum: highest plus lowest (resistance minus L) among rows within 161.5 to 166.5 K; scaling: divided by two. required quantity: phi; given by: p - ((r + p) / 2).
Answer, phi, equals 25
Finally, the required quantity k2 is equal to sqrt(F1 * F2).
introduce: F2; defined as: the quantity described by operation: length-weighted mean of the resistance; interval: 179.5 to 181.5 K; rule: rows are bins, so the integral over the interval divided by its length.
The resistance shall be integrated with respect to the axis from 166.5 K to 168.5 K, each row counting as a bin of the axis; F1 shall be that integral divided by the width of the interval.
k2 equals 302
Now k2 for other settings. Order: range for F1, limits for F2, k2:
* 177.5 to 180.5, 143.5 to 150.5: 377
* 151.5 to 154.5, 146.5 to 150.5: 479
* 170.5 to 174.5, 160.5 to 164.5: 351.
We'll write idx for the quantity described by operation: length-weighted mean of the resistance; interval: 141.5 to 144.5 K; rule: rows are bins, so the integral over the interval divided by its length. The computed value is 486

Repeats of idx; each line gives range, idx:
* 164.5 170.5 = 336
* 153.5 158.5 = 449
